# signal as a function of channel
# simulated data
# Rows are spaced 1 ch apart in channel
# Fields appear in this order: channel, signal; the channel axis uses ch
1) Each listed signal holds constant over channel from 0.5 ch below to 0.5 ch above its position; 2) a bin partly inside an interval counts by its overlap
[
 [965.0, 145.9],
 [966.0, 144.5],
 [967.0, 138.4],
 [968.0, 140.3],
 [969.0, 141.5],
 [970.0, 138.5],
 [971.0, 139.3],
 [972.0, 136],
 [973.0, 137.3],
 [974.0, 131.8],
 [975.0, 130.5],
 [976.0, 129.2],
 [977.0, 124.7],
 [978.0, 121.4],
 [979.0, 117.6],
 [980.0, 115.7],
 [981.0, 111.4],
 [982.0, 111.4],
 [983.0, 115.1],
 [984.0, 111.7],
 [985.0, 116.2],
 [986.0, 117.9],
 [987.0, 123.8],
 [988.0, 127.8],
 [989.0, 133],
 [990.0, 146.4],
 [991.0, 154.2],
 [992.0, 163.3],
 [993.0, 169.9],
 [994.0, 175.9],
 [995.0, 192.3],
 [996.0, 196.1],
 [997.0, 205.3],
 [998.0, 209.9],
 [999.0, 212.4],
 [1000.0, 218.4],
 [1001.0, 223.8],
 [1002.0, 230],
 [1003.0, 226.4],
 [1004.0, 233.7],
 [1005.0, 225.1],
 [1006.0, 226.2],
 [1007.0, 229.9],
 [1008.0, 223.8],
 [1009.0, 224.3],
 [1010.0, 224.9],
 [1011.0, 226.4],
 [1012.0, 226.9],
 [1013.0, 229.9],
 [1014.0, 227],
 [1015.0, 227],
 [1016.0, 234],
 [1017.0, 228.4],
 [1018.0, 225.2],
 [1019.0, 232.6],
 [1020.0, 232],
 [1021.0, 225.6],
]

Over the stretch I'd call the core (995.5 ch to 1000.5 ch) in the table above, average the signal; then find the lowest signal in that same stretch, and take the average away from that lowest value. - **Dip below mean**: -12.3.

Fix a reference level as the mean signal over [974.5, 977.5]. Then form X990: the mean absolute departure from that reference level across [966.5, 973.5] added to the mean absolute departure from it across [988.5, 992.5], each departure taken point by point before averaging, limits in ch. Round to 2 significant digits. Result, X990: 32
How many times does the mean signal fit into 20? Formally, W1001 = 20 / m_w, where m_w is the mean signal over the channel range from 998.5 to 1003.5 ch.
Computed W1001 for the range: 0.09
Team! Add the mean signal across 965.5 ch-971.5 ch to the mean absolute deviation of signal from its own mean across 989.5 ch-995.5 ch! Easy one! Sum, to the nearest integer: 153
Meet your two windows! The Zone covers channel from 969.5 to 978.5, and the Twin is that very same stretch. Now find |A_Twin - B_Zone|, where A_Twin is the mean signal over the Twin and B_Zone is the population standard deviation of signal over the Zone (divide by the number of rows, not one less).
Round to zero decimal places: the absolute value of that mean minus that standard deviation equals 126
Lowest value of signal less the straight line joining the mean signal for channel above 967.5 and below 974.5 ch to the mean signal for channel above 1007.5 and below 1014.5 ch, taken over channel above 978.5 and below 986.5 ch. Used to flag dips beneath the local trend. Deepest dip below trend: -55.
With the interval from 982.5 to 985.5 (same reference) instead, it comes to -55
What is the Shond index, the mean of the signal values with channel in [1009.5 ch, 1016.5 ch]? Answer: 228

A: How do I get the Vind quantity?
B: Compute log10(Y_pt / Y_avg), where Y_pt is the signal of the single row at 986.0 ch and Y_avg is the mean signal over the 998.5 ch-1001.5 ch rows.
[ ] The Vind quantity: -0.27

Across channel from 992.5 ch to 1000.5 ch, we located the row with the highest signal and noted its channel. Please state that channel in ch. 1000.0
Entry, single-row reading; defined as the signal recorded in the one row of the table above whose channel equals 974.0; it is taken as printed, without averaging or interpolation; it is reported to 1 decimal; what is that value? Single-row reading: 131.8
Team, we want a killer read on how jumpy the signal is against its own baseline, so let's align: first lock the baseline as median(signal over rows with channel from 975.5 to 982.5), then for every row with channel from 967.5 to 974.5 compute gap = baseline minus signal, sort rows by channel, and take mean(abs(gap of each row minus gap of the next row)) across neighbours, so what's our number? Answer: 2.5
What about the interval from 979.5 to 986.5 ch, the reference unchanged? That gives 2.9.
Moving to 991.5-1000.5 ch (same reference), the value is 6.9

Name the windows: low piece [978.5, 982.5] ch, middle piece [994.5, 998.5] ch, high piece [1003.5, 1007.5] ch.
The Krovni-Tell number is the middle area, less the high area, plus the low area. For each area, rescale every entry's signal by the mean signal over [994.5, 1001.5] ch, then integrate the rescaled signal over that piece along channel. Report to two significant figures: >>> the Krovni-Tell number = 1.7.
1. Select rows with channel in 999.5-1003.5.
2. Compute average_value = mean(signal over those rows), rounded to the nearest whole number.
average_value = 225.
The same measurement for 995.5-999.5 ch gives 206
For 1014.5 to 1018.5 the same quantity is 229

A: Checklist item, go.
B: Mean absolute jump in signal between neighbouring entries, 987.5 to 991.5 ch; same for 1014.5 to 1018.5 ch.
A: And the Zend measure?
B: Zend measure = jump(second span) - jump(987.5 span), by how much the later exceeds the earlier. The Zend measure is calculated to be -3.5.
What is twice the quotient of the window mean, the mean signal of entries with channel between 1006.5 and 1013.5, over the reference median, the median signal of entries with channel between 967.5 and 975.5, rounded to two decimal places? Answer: 3.29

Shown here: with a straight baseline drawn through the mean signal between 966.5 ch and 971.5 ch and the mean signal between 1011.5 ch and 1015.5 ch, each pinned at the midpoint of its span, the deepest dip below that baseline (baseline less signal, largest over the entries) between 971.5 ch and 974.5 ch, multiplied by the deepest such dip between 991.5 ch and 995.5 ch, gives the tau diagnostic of 386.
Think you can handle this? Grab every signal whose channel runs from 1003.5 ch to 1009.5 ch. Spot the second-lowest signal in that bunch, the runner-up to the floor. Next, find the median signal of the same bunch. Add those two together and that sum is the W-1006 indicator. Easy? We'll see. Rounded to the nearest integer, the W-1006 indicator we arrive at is 450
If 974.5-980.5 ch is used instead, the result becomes 241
